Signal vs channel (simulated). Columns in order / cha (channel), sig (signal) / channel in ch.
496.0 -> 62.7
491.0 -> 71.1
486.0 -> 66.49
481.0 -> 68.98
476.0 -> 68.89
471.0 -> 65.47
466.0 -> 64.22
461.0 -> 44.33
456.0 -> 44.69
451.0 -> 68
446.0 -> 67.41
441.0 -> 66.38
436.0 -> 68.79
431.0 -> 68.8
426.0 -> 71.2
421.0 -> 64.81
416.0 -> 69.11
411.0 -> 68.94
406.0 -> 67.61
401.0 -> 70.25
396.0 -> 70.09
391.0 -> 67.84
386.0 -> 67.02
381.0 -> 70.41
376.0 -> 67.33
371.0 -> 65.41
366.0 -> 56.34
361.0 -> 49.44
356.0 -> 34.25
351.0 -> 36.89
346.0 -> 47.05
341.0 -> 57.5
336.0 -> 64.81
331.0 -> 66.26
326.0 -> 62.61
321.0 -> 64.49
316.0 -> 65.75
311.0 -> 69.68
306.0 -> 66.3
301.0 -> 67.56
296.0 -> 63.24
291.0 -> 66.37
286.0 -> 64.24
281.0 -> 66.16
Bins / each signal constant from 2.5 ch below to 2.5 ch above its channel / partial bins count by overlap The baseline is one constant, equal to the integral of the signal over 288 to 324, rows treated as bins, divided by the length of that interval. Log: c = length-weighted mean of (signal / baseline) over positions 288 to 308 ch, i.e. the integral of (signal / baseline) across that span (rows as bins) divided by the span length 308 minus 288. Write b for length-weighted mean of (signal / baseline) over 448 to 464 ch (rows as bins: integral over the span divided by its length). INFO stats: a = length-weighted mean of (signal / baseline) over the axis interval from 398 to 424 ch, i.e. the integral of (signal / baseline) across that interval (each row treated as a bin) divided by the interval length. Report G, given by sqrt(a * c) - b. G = 0.21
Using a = 1.032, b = 0.80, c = 1.00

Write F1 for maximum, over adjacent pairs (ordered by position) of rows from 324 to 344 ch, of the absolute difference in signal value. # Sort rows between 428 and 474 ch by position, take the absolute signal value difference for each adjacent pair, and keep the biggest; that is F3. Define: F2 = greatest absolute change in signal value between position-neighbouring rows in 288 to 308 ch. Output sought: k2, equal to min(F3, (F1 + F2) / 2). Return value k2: 5.8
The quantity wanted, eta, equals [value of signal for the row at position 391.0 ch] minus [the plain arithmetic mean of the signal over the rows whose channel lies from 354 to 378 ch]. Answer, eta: 13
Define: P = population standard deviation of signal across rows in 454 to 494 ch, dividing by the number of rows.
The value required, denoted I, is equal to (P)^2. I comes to 103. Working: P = 10.2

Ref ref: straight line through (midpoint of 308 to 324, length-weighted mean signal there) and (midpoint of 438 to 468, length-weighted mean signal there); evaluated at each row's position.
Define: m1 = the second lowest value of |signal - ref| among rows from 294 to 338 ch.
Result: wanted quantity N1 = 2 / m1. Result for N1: 3.63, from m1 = 0.6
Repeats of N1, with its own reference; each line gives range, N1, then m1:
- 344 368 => 0.14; 14.7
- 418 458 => 0.31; 6.5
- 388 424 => 0.38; 5.3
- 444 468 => 0.26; 7.8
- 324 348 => 3.15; 0.6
